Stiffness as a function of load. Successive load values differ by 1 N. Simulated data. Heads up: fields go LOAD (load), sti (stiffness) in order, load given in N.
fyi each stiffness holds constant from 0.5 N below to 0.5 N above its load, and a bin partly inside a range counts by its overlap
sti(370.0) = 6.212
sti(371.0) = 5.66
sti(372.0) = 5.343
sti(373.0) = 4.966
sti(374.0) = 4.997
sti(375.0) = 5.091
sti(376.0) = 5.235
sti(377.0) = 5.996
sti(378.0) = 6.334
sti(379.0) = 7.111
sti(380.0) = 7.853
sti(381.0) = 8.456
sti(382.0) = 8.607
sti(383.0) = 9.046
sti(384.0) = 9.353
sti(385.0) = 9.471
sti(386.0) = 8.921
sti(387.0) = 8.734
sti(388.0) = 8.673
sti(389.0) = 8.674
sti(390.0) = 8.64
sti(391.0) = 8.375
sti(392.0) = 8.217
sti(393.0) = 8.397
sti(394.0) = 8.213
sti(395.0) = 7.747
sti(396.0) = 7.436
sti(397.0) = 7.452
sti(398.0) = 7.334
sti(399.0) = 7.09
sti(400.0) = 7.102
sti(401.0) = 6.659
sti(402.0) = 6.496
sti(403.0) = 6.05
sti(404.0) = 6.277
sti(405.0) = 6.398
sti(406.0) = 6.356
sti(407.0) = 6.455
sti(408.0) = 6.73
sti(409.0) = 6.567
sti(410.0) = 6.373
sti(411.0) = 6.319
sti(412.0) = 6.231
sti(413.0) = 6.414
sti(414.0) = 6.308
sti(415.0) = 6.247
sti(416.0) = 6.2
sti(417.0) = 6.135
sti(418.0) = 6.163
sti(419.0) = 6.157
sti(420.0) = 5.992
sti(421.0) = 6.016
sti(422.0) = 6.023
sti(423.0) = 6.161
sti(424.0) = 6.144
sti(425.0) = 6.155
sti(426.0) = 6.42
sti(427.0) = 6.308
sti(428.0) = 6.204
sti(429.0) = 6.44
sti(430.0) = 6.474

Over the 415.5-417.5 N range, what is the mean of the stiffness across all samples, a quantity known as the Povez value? 6.2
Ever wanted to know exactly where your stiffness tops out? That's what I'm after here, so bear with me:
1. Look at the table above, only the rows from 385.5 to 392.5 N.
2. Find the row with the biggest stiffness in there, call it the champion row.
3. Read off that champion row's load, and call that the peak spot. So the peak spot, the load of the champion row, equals 386.0 N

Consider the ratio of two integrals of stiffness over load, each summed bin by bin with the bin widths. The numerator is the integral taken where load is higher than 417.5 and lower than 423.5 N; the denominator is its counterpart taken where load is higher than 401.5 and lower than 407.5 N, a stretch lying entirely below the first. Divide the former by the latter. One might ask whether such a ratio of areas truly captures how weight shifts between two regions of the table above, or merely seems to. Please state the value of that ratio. 0.96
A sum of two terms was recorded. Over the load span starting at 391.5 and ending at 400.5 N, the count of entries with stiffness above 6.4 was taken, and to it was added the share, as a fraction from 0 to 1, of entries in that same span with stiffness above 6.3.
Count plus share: 10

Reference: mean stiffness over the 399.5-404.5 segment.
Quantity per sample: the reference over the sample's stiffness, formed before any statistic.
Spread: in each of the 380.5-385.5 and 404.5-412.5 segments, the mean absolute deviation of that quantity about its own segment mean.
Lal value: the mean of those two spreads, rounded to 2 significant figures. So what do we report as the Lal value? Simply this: 0.024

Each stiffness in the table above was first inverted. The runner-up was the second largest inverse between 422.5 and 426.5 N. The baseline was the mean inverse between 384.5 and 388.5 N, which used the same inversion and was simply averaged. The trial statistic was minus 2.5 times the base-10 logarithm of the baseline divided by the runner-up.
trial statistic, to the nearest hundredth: 0.41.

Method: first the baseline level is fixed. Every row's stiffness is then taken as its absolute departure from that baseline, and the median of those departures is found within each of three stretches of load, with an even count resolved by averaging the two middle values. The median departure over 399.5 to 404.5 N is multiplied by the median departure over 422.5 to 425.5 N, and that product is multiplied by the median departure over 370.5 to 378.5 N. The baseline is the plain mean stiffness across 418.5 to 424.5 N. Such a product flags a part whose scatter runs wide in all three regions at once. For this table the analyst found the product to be 0.02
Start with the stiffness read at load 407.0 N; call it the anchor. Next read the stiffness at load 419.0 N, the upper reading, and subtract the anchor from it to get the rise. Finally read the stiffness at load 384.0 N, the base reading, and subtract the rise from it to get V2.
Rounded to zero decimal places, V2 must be 10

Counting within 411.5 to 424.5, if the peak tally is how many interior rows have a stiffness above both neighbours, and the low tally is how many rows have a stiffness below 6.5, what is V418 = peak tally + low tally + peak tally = 19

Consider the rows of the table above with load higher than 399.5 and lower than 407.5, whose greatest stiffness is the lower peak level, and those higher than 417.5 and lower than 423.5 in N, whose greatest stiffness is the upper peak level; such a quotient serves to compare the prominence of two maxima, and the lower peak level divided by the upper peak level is 1.15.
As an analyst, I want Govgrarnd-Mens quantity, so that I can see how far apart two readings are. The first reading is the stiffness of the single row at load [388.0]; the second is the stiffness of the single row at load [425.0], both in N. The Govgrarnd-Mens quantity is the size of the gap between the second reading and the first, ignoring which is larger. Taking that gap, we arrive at 2.5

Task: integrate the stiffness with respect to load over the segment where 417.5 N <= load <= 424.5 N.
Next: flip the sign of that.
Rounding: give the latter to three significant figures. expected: -42.7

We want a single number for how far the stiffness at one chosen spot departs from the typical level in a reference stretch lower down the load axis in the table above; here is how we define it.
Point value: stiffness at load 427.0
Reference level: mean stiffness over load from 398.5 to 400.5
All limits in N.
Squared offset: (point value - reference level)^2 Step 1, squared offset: 0.62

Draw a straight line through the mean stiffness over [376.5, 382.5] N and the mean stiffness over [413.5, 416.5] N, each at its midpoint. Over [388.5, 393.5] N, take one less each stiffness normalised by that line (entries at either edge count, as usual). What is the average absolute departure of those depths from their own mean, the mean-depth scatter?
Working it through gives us 0.017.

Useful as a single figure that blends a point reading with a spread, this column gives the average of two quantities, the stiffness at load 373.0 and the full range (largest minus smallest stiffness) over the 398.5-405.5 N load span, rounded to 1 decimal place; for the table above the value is 3.0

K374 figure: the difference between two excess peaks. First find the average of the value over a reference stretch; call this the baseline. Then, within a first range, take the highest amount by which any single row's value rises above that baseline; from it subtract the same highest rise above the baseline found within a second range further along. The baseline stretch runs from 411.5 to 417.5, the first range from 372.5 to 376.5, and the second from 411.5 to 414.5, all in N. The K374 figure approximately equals -1.2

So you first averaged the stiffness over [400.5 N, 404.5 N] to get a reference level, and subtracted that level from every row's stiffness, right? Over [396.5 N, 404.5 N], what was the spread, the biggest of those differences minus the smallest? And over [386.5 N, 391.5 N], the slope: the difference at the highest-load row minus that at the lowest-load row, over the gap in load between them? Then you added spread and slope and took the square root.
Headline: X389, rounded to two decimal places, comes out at 1.15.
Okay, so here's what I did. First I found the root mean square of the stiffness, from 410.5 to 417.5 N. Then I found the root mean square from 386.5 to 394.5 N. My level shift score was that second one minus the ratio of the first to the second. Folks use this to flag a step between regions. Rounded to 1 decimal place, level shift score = 7.8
